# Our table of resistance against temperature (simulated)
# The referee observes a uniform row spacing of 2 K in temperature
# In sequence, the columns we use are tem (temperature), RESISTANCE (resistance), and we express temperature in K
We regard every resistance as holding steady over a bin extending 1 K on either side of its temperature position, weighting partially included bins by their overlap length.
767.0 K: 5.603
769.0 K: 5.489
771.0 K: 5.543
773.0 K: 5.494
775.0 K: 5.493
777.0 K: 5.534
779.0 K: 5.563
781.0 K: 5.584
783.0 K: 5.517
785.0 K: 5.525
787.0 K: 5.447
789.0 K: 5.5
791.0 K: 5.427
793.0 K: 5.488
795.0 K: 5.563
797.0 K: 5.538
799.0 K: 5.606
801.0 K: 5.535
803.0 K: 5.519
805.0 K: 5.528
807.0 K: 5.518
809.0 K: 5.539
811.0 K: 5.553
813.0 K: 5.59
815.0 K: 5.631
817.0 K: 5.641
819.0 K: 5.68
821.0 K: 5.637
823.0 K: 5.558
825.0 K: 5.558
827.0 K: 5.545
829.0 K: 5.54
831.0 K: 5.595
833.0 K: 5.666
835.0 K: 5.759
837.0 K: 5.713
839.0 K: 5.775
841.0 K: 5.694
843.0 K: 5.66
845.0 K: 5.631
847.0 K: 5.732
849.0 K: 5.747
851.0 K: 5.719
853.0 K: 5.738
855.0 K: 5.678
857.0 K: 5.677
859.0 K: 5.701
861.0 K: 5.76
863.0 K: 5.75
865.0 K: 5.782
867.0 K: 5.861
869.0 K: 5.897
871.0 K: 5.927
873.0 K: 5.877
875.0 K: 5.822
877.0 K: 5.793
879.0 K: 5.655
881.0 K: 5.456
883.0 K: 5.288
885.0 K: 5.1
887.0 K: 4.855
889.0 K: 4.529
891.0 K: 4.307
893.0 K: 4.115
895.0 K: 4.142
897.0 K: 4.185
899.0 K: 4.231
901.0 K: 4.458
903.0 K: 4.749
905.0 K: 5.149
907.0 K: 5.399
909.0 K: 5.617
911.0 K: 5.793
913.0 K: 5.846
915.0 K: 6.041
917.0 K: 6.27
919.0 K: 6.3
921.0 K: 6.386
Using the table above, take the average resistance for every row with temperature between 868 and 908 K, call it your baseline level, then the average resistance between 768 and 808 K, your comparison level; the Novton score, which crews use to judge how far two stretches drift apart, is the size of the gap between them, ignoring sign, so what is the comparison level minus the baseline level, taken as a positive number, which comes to 0.47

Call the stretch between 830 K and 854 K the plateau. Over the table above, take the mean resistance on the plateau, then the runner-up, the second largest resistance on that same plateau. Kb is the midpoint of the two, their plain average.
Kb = 5.73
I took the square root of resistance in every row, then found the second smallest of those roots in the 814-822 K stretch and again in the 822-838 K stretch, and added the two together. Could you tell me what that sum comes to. 4.73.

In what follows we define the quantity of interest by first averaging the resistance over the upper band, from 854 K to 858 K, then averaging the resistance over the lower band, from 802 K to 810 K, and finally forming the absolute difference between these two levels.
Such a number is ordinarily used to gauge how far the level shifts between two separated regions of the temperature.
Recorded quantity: 0.15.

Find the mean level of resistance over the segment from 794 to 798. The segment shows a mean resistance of 5.55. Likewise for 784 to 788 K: 5.49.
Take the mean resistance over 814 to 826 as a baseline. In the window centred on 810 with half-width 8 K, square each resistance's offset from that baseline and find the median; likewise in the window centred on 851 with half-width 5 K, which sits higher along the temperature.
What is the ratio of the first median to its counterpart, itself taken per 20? 0.020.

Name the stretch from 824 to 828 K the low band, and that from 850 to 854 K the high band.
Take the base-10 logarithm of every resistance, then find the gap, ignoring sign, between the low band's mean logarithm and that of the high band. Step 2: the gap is 0.014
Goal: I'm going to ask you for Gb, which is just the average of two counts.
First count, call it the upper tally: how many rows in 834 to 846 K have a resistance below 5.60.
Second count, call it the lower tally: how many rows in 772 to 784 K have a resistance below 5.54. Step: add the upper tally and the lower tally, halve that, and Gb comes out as 2.0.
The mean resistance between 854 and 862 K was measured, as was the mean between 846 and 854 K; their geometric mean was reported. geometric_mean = 5.7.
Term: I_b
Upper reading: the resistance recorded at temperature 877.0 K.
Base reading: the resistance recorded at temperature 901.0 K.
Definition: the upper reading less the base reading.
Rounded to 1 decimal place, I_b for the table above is 1.3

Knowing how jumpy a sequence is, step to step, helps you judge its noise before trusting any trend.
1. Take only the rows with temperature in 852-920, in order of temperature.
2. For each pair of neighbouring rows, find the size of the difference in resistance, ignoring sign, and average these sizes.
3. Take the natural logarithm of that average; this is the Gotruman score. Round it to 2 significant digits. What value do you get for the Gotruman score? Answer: -2.0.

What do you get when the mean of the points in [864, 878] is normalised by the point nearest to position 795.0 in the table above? 1.05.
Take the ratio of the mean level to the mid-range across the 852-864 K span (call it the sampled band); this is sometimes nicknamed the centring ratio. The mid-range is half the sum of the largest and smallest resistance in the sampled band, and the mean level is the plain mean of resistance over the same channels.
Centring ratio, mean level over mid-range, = 1.000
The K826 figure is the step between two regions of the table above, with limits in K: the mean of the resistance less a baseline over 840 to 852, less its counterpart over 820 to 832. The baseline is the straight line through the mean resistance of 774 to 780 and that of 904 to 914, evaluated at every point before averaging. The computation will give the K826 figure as 0.12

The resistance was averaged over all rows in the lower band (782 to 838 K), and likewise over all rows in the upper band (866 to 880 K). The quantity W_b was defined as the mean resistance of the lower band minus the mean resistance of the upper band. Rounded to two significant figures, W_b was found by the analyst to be -0.26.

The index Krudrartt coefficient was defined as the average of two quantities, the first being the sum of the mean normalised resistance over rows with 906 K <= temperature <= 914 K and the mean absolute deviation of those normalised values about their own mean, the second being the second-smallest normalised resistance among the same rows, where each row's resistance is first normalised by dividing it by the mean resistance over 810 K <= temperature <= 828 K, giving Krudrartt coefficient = 1.02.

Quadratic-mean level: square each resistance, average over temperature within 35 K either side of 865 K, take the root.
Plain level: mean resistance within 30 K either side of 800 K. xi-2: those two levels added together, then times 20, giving 220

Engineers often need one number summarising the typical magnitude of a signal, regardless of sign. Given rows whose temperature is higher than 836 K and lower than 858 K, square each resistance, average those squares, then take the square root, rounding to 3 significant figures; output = 5.71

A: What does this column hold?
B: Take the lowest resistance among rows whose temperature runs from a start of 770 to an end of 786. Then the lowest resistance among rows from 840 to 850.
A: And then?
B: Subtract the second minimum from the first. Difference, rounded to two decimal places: -0.14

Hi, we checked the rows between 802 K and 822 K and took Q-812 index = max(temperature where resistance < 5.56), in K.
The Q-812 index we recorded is 811.0 K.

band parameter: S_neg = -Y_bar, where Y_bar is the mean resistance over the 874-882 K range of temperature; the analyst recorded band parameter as -5.68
